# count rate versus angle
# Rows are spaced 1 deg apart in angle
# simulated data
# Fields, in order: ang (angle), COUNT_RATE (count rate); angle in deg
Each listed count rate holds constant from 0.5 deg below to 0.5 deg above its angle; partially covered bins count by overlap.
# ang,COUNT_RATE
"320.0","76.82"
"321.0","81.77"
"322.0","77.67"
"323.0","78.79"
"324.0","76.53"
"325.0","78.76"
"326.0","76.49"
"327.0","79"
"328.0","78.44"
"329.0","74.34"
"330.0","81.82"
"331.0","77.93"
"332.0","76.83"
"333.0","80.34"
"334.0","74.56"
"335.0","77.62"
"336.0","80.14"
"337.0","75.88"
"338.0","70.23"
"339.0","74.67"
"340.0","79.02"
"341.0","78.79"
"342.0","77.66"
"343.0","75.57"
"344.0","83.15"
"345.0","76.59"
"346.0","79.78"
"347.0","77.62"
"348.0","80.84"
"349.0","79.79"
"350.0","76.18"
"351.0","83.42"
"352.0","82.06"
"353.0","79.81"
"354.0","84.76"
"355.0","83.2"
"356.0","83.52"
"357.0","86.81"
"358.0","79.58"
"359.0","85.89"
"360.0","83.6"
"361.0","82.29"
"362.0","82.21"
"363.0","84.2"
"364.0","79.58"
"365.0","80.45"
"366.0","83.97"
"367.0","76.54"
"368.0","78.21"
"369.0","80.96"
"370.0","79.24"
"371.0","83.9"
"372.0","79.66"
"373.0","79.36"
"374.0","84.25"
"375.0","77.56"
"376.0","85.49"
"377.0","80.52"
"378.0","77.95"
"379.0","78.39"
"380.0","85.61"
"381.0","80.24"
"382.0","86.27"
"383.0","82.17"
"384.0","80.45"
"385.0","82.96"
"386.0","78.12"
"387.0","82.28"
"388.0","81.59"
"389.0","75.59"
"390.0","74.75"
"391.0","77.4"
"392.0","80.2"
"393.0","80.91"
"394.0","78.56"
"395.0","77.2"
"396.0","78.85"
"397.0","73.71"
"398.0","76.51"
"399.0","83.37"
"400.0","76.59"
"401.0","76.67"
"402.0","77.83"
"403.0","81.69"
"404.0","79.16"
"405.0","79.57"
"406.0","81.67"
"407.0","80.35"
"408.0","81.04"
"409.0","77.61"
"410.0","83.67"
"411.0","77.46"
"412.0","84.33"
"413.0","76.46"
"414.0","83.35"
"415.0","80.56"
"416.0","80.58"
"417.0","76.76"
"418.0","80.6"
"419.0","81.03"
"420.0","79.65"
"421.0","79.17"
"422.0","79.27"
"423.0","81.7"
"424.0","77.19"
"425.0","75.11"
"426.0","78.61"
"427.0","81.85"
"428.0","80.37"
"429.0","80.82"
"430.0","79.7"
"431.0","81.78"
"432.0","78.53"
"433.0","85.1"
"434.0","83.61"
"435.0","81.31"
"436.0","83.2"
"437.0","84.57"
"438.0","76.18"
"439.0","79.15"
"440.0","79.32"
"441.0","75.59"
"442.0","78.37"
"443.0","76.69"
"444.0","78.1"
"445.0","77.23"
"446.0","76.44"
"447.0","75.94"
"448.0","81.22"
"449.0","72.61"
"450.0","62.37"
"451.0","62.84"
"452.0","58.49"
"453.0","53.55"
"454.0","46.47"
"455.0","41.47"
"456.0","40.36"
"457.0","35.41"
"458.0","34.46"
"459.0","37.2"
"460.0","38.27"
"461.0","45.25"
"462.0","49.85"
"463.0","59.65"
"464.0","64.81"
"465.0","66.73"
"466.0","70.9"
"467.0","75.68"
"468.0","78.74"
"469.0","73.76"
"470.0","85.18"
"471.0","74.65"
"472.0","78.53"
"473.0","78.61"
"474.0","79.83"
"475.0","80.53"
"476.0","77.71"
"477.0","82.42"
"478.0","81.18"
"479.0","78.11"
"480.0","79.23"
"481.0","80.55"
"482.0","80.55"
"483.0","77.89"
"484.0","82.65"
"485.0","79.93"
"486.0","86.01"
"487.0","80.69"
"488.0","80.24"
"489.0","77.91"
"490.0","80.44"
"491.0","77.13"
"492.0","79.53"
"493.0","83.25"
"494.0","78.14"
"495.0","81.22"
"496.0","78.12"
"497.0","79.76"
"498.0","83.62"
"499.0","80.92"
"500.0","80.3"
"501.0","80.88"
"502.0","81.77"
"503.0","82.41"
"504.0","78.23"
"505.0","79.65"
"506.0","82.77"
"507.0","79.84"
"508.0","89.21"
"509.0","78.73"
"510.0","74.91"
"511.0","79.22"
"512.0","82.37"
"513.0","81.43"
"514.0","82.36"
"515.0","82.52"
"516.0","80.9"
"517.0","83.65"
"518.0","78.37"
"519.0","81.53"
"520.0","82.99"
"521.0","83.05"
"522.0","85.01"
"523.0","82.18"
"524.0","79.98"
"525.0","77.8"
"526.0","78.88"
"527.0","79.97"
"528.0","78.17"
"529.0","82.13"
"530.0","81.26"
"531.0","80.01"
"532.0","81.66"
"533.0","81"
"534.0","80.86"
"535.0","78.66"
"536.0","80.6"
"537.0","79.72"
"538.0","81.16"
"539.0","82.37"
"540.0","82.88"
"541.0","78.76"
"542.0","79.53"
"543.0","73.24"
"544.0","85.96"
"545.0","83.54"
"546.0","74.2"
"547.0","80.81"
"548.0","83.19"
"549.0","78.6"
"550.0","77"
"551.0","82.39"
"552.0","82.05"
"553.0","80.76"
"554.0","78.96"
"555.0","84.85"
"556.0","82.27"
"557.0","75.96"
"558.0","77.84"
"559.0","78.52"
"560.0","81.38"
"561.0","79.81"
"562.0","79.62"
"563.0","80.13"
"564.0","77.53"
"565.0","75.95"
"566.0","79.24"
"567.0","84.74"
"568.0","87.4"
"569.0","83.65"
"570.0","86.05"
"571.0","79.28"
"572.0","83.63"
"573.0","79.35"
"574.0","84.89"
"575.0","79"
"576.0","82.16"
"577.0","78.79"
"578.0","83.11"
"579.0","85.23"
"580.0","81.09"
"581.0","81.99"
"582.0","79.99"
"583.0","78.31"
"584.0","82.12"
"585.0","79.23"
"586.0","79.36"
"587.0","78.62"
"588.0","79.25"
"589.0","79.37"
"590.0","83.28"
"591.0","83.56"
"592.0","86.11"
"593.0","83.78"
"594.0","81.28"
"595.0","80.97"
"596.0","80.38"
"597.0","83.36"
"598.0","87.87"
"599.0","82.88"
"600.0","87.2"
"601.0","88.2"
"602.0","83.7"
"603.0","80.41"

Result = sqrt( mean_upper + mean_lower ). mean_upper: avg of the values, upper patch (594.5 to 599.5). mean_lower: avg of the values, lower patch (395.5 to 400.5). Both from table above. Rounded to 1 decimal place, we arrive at 12.7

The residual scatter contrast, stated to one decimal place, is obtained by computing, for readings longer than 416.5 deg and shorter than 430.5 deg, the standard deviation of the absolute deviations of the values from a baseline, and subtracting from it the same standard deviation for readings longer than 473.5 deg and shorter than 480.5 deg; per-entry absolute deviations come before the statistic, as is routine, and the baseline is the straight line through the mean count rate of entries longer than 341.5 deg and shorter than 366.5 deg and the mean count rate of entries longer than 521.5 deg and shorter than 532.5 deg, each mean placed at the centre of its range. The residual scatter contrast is 0.7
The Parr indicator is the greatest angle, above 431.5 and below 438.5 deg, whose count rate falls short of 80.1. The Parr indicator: 438.0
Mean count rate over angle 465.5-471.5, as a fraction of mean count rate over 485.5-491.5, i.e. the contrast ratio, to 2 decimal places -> 0.95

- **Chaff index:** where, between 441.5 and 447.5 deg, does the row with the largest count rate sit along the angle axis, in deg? 442.0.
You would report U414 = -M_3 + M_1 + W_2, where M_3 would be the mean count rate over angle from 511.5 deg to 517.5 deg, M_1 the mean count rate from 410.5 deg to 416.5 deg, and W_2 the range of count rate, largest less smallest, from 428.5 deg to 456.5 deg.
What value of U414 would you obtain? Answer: 43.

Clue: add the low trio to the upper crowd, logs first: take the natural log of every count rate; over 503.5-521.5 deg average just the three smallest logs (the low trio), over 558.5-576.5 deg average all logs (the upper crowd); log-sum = 8.74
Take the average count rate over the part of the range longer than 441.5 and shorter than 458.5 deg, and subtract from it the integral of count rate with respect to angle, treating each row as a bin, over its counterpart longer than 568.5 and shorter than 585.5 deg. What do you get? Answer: -1326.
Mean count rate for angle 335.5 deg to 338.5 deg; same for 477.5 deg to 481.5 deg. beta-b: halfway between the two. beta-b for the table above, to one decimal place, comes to 77.6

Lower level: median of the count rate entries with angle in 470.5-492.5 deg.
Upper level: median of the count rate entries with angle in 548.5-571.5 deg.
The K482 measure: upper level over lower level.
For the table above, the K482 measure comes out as 1.00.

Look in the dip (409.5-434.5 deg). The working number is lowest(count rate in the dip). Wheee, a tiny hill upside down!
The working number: 75.11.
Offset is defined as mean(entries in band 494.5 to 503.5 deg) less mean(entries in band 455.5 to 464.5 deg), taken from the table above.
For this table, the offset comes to 36.0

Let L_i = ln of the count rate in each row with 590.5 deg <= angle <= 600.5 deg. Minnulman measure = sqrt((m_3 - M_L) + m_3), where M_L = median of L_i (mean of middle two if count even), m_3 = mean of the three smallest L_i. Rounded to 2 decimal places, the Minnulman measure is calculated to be 2.09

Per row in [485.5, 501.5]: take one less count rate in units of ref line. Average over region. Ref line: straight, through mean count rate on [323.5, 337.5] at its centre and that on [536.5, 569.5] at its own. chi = -0.010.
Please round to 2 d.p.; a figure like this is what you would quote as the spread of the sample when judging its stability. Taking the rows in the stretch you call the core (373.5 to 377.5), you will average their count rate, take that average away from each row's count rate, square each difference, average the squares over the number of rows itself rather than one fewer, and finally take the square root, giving 3.13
